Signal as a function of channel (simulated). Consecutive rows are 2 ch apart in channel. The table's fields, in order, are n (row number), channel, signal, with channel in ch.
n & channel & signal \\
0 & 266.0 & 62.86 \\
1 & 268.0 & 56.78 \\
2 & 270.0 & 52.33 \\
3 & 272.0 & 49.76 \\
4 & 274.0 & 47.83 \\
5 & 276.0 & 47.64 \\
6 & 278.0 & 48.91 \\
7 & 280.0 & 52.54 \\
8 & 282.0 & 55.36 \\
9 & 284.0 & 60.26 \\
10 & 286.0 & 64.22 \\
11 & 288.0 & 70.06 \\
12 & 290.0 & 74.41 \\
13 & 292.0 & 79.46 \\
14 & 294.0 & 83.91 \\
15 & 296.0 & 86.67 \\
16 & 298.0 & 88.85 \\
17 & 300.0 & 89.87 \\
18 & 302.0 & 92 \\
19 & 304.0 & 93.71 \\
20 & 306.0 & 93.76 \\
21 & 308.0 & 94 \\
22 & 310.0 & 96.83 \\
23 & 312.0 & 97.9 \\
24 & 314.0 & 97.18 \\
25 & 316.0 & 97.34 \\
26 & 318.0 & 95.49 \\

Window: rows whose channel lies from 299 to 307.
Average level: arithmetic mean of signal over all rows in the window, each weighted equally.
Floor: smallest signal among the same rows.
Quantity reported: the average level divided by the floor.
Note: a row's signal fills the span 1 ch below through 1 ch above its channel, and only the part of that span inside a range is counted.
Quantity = 1.03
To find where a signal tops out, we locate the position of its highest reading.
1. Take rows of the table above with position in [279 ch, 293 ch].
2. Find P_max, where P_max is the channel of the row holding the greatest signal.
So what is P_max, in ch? 292.0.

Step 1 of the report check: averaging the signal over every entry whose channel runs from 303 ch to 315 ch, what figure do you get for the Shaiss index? 96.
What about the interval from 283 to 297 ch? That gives 74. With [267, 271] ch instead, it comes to 55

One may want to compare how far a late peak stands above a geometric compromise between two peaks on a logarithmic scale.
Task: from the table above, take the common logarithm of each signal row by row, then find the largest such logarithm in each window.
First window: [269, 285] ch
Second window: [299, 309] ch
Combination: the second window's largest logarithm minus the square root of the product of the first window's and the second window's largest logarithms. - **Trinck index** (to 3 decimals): 0.099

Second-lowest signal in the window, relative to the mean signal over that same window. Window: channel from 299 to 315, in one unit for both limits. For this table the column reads 0.97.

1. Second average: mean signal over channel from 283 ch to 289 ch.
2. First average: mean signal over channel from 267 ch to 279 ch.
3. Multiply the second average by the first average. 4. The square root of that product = 57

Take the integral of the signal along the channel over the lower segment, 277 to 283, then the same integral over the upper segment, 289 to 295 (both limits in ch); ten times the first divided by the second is 6.6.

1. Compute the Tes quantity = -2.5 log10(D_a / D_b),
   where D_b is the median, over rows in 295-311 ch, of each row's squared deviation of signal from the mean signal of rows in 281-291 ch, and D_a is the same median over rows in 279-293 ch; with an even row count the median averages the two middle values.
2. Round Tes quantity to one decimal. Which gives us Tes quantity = 2.3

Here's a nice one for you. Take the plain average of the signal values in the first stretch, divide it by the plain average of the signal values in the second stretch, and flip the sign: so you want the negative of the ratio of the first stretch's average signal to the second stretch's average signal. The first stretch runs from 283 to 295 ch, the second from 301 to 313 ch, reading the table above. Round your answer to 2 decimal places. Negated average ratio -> -0.76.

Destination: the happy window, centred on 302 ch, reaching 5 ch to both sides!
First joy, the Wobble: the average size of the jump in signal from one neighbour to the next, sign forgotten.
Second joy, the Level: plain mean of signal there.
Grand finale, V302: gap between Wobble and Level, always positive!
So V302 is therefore 90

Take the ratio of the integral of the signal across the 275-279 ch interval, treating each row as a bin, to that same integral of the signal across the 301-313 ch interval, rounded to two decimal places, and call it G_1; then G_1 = 0.17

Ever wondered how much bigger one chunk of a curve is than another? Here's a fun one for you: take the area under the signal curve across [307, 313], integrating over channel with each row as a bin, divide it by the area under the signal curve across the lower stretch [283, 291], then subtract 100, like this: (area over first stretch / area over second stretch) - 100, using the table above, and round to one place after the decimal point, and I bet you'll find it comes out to -98.9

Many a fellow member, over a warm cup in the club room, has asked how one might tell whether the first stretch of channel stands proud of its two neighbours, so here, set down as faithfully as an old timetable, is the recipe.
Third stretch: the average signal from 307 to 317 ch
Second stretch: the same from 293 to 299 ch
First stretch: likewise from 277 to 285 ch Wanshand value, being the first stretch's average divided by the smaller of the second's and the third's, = 0.63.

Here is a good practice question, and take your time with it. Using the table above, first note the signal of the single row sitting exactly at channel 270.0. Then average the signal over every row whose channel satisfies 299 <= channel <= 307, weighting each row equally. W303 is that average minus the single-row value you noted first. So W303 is 40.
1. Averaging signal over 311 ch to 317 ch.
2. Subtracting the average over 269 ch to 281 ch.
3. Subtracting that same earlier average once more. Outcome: -2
